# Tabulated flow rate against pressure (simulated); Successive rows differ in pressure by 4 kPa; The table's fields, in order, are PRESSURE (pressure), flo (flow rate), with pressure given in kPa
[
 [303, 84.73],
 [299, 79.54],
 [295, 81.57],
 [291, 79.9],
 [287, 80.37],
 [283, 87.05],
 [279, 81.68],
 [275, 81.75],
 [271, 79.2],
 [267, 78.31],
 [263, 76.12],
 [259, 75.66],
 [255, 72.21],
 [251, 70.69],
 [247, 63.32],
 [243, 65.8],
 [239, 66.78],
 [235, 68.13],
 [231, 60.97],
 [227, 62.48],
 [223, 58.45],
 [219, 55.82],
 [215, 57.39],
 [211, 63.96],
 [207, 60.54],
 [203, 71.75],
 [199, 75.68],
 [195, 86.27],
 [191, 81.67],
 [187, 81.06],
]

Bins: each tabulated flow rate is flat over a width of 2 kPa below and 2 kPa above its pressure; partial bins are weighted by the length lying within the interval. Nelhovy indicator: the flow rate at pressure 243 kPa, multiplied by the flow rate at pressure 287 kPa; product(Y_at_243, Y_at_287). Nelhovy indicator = 5288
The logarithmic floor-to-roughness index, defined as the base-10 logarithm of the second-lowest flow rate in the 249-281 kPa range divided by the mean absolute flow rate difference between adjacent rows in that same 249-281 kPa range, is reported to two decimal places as 1.66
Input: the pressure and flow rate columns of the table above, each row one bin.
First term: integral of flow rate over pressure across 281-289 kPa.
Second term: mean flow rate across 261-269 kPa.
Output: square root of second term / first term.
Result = 0.340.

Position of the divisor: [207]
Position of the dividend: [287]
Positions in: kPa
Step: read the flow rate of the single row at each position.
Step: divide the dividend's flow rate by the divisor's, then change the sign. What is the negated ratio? -1.3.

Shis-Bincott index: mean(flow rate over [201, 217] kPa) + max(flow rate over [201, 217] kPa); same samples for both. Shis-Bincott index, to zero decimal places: 135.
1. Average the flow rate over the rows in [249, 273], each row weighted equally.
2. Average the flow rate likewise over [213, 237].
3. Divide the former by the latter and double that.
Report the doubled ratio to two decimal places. 2.49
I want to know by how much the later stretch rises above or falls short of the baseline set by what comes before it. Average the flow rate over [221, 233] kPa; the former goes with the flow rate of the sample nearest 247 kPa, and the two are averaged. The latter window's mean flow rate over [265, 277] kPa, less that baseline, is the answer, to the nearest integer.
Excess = 18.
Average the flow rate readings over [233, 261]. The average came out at 69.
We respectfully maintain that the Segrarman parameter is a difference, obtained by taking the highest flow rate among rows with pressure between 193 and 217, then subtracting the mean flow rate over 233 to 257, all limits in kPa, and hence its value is 18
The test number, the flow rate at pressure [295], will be 81.57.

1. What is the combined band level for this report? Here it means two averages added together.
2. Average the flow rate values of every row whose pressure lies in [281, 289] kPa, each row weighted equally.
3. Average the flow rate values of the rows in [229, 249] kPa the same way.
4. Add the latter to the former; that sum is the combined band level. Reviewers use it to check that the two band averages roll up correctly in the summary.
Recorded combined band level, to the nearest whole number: 149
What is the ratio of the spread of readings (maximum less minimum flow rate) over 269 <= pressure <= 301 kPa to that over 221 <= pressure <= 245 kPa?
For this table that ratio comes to 0.81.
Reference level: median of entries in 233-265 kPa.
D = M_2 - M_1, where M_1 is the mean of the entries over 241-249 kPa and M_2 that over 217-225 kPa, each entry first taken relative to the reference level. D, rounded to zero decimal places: -7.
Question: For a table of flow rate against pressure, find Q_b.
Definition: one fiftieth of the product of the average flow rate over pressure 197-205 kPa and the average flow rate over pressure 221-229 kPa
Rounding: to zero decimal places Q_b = 89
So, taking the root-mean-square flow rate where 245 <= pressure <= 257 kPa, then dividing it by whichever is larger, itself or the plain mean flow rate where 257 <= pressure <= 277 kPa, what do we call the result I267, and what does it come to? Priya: 0.88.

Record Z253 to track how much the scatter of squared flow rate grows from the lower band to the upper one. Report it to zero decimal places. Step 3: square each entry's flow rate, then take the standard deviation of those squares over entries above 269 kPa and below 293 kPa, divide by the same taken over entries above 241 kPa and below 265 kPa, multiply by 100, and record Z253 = 65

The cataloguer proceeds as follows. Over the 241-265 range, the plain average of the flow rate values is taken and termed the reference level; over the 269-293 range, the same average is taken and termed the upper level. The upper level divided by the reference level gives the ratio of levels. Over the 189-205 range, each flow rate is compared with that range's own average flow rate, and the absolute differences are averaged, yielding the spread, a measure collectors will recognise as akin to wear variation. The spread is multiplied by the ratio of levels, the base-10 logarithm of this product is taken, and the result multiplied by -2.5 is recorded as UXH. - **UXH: -1.93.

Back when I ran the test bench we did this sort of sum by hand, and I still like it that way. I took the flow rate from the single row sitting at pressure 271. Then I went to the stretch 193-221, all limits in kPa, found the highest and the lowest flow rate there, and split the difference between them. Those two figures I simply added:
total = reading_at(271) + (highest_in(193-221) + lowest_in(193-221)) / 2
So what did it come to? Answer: 150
